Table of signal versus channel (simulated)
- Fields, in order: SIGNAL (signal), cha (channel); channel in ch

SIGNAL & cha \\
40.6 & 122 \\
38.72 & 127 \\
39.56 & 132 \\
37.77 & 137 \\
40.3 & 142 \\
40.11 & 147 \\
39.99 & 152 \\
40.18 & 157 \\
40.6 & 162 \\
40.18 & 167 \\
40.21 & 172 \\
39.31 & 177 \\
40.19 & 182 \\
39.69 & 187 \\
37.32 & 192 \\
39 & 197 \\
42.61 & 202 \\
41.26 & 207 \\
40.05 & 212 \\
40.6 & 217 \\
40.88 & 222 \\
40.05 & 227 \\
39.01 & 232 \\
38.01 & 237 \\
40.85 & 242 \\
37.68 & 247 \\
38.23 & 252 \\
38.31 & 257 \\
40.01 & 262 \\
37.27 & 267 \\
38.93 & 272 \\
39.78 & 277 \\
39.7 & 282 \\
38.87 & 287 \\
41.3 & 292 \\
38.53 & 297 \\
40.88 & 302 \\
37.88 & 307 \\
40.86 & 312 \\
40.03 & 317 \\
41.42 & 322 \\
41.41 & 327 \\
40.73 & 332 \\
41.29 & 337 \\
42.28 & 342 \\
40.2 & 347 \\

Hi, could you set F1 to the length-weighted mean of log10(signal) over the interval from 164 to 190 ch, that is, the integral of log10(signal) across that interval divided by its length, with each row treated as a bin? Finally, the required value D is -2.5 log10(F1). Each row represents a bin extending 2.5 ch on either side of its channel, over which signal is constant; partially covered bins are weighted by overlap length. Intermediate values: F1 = 1.60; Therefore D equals -0.5108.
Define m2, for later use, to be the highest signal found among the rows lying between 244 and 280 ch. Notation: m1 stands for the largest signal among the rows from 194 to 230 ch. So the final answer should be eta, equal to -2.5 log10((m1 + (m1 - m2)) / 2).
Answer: -3.39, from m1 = 42.61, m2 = 40.01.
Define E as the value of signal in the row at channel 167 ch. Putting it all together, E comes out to 40.18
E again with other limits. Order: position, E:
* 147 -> 40.11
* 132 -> 39.56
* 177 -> 39.31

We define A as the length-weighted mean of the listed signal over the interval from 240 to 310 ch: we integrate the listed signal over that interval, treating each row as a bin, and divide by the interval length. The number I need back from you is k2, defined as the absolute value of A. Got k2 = 39.2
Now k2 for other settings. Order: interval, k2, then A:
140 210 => 40.1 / 40.1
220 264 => 39.2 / 39.2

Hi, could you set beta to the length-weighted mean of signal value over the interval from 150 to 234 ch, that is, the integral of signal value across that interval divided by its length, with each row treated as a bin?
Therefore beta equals 40.1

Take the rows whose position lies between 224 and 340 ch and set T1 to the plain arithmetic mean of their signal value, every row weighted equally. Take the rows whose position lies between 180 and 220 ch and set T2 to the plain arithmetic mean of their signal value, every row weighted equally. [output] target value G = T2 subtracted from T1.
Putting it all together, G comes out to -0.5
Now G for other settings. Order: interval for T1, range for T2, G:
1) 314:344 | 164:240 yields 1.3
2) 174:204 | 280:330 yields -0.4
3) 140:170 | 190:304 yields 0.7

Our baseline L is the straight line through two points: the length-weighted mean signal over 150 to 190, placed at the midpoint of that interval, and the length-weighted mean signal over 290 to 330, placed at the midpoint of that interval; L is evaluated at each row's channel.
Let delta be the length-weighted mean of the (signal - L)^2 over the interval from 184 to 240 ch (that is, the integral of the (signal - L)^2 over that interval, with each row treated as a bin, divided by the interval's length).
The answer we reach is 2.1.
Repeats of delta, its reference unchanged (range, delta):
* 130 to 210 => 1.4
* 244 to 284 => 3.0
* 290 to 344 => 1.6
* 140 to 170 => 0.1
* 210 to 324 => 2.0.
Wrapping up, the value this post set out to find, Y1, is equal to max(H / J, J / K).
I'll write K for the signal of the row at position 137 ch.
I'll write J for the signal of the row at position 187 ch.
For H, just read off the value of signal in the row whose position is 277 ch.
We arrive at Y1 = 1.05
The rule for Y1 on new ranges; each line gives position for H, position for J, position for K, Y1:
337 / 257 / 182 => 1.08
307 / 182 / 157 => 1.00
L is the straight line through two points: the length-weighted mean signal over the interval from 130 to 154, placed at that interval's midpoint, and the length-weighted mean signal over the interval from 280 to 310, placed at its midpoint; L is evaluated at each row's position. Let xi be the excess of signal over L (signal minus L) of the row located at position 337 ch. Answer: 1.7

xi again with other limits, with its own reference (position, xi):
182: 0.7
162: 1.1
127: -0.8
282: 0.2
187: 0.2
